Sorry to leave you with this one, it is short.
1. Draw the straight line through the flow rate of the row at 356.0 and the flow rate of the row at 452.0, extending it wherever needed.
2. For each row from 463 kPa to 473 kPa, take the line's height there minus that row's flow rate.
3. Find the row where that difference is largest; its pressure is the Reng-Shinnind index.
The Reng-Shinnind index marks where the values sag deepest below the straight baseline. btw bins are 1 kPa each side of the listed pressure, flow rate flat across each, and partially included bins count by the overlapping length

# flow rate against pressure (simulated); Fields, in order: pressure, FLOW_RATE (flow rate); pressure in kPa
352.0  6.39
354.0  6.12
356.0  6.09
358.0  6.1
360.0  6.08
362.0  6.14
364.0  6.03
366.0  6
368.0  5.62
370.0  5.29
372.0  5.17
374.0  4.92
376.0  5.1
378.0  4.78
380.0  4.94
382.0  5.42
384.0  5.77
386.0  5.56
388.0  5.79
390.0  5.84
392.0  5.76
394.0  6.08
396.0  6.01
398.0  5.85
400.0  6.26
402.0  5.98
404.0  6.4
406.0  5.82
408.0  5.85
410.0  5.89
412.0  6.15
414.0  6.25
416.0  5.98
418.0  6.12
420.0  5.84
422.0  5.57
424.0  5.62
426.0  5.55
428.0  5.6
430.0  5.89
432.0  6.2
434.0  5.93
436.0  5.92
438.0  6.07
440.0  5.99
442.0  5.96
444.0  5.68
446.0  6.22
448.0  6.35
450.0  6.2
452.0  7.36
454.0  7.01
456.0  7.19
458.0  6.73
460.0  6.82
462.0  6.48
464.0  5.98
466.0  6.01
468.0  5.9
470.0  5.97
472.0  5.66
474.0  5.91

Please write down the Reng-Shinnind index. 472.0 kPa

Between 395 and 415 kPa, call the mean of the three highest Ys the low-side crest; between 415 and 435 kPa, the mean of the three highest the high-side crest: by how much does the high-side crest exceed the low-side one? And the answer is -0.20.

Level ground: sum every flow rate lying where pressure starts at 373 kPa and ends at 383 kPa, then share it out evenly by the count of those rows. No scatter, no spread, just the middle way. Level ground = 5.03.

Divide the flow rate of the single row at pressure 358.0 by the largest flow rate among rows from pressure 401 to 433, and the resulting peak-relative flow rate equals 0.95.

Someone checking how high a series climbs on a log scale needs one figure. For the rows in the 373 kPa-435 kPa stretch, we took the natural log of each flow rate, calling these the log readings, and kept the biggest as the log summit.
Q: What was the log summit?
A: 1.86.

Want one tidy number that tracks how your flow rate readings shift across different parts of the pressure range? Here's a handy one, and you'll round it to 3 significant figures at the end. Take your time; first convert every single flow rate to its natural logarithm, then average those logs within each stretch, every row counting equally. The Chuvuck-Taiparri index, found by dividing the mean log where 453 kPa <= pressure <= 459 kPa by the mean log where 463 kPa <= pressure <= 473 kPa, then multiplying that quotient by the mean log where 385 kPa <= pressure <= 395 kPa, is 1.92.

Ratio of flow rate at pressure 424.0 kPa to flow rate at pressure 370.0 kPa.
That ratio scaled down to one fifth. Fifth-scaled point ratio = 0.212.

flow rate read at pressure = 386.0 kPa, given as 5.56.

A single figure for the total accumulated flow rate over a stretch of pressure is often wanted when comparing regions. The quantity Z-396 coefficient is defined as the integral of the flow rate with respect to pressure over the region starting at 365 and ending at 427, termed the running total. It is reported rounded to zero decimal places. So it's 354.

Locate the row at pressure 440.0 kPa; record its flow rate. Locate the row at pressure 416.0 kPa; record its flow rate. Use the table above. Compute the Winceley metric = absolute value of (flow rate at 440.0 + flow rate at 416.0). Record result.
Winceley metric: 12.0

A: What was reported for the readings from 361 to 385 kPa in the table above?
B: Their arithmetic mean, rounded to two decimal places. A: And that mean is 5.43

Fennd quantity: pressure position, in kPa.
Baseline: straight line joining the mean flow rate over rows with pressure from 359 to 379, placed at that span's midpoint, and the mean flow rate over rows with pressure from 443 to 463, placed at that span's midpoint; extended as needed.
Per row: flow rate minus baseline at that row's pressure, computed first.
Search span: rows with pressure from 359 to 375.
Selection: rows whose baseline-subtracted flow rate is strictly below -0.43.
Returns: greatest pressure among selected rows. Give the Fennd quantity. 374.0 kPa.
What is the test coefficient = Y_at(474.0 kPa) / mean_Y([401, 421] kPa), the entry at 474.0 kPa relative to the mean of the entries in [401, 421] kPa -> 0.98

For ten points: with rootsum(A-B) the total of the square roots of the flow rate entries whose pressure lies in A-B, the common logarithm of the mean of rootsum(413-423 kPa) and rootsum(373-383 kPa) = 1.068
